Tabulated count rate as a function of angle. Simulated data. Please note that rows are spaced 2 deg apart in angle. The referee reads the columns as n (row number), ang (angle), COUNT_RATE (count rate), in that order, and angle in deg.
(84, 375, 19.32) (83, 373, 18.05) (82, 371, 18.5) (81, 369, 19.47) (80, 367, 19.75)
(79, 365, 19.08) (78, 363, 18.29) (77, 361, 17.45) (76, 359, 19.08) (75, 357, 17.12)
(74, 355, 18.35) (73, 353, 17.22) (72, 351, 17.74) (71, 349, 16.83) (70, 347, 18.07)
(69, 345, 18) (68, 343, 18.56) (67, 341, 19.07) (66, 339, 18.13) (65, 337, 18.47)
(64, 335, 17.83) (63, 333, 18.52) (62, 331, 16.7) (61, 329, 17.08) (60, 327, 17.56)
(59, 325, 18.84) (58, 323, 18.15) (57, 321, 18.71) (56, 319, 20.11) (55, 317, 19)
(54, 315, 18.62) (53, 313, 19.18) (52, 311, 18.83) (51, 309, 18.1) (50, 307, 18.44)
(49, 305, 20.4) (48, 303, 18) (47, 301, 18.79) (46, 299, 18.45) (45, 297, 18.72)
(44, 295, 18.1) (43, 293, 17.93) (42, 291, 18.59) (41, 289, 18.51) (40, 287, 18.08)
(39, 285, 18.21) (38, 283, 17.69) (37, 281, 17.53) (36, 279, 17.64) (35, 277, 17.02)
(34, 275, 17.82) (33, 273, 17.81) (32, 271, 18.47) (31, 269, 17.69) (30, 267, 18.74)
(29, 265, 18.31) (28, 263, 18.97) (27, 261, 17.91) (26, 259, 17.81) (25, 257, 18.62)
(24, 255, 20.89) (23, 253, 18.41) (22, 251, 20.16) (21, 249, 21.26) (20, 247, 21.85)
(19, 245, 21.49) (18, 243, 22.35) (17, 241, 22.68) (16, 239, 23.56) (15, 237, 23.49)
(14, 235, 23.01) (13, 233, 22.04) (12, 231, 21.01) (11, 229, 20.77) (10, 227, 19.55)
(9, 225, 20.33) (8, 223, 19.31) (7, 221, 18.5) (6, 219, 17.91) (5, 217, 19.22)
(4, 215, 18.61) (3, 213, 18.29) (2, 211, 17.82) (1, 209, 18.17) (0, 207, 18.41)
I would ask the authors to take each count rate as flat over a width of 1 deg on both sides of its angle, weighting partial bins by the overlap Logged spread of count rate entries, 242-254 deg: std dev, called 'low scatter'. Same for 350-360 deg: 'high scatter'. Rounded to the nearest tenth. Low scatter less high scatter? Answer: 0.6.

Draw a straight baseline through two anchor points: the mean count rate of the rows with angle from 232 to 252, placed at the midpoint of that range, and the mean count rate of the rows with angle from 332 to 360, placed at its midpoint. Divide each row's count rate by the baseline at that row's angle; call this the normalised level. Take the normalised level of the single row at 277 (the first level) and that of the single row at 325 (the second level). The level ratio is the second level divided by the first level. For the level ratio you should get 1.22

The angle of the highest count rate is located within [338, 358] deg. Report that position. 341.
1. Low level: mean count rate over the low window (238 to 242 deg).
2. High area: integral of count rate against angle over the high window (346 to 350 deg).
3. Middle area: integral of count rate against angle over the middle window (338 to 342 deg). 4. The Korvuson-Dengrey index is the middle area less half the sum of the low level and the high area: 27.9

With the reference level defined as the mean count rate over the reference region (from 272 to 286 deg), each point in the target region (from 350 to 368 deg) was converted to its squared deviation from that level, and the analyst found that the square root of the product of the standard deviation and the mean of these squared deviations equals 1.2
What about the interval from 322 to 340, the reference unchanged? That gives 0.5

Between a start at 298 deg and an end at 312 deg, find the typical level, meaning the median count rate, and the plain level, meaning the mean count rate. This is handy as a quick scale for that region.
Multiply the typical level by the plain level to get 345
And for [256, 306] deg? 330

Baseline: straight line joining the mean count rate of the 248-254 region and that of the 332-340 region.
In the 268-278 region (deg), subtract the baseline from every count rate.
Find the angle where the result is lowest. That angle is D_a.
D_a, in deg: 277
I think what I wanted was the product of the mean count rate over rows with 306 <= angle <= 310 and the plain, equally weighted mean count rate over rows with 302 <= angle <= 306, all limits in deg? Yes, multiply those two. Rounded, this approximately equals 351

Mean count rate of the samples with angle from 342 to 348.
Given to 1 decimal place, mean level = 18.2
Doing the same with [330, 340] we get 17.9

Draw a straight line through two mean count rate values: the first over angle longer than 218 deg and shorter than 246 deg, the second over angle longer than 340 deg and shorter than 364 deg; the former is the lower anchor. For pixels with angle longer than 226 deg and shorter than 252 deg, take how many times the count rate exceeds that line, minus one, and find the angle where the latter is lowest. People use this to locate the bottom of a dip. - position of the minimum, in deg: 227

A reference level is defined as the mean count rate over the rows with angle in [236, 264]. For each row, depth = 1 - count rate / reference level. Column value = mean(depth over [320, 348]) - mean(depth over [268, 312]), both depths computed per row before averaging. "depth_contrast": 0.00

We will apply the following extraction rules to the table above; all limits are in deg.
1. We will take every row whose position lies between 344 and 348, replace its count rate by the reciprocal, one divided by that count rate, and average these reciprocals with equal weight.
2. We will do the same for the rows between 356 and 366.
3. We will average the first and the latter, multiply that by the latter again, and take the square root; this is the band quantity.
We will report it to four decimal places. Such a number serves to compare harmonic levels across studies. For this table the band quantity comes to 0.0551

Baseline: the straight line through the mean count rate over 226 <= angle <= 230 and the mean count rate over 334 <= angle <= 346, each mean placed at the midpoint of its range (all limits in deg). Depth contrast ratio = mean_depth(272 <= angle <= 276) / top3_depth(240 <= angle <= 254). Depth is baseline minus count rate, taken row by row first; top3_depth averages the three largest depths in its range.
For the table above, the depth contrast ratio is -10.2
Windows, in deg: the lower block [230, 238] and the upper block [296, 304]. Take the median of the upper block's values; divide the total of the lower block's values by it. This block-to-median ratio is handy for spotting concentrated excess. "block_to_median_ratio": 4.8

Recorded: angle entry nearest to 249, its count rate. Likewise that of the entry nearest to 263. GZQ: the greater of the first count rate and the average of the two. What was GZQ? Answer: 21.3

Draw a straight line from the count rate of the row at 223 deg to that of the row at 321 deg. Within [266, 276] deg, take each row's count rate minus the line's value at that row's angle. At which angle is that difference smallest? 269 deg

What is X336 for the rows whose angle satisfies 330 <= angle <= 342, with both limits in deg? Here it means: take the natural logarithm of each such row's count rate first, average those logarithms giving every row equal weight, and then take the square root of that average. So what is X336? 1.70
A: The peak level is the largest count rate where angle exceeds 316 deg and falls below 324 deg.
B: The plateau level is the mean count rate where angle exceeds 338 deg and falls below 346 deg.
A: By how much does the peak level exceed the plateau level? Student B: 2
